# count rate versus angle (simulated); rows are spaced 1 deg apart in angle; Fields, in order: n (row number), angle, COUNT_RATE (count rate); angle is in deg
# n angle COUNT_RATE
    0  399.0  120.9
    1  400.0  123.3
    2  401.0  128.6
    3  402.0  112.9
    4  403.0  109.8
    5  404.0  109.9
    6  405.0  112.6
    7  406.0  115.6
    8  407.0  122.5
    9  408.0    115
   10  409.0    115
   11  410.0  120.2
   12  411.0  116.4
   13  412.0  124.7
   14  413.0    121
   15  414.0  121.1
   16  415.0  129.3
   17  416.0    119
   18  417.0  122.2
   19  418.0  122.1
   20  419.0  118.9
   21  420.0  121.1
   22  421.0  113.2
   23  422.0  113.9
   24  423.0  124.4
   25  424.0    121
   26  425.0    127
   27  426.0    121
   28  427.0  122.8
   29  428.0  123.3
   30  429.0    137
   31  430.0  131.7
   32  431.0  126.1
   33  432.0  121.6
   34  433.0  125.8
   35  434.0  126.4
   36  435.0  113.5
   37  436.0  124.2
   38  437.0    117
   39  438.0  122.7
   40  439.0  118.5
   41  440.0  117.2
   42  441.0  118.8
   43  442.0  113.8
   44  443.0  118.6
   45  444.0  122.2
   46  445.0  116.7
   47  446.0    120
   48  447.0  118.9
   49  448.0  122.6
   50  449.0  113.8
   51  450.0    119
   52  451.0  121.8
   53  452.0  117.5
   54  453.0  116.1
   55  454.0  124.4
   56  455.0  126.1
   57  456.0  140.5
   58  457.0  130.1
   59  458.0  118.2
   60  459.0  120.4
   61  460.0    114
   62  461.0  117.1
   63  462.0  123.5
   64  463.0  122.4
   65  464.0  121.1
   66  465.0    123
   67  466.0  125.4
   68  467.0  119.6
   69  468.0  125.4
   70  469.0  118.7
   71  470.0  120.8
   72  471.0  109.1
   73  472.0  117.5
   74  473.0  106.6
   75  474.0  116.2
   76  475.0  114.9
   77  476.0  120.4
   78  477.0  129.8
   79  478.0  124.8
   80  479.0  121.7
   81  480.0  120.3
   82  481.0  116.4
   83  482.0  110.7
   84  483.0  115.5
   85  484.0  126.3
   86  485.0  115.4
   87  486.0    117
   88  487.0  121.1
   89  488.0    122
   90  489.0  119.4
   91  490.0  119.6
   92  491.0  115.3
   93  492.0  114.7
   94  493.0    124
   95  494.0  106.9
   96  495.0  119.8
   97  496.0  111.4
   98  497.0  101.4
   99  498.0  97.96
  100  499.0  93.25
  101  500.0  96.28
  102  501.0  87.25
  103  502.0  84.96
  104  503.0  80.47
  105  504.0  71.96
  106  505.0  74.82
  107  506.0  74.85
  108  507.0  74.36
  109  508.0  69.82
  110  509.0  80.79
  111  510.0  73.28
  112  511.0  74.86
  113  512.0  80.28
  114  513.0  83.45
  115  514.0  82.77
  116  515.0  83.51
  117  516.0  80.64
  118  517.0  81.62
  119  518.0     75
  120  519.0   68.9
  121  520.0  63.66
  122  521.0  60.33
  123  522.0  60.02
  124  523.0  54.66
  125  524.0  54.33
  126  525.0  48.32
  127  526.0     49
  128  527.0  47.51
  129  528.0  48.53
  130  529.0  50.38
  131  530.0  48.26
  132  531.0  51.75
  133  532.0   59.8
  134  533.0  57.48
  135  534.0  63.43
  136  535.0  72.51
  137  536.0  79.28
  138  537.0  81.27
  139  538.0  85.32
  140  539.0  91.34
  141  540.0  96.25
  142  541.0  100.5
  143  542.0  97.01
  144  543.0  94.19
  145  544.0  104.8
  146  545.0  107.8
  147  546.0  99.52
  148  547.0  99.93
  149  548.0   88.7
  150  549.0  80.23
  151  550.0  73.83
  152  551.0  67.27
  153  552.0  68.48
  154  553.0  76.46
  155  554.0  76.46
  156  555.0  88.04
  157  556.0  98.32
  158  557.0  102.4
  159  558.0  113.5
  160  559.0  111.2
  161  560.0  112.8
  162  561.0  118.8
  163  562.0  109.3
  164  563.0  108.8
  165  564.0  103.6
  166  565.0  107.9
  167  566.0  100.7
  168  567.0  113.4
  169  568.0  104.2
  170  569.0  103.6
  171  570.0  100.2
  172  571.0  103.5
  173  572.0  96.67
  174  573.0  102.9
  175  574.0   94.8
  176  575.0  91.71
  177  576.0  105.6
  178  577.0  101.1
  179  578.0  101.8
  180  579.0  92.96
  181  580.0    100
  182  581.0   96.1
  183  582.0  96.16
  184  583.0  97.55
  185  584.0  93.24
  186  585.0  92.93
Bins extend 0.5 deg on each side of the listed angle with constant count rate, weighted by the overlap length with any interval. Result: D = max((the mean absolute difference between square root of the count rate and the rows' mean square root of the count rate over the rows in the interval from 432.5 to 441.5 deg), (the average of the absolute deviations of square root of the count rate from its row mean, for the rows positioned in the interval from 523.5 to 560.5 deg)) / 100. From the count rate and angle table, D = 0.011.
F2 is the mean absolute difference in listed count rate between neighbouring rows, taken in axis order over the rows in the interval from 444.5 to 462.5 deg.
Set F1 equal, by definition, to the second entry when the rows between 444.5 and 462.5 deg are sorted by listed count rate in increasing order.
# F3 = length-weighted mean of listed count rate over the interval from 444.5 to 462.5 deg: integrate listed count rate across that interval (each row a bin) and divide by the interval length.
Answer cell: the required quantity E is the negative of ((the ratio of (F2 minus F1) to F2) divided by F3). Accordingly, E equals 0.16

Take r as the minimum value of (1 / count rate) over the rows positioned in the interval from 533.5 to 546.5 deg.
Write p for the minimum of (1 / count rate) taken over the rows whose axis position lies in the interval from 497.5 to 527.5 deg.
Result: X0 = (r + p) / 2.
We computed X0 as 0.0097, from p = 0.0102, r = 0.0093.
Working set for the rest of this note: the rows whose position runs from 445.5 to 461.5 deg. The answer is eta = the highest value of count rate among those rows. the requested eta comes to 140.5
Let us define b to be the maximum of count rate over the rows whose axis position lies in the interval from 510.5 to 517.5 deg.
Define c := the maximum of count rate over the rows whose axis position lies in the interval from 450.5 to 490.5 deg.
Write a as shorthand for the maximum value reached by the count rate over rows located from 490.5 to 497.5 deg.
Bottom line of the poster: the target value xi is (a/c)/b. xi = 0.0106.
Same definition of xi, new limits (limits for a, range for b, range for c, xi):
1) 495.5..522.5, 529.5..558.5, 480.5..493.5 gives 0.0078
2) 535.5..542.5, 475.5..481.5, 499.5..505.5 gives 0.0080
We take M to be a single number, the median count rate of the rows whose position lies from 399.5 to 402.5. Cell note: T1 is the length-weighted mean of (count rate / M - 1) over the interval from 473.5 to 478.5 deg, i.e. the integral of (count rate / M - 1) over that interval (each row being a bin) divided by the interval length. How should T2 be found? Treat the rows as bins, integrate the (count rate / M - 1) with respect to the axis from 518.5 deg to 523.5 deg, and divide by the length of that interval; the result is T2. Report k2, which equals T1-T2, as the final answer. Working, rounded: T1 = -0.017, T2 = -0.5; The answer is 0.48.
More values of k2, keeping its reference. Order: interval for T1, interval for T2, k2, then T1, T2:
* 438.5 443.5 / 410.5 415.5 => -0.04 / -0.048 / 0.0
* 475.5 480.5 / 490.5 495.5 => 0.06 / 0.001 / -0.1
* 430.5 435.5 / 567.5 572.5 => 0.17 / -0.005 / -0.2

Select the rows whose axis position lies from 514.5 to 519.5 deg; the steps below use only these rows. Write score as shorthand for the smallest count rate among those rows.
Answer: 68.9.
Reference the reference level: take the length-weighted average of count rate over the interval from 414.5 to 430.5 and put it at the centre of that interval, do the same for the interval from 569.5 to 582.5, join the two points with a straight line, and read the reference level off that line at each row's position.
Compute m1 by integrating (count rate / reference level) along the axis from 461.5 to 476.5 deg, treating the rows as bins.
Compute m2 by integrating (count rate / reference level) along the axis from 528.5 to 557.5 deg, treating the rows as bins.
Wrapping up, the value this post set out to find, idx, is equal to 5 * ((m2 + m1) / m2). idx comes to 8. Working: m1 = 15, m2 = 23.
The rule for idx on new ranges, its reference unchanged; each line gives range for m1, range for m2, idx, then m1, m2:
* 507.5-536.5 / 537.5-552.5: 12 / 18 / 13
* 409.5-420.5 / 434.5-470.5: 6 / 11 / 37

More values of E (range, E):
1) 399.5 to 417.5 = 0.17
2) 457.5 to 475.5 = 0.17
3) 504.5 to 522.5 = 0.21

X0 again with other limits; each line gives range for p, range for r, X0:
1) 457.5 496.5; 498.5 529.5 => 0.0090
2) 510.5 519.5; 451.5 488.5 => 0.0095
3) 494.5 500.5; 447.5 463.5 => 0.0077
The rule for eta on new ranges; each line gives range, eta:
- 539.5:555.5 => 107.8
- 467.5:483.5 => 129.8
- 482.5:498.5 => 126.3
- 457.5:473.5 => 125.4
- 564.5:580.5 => 113.4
